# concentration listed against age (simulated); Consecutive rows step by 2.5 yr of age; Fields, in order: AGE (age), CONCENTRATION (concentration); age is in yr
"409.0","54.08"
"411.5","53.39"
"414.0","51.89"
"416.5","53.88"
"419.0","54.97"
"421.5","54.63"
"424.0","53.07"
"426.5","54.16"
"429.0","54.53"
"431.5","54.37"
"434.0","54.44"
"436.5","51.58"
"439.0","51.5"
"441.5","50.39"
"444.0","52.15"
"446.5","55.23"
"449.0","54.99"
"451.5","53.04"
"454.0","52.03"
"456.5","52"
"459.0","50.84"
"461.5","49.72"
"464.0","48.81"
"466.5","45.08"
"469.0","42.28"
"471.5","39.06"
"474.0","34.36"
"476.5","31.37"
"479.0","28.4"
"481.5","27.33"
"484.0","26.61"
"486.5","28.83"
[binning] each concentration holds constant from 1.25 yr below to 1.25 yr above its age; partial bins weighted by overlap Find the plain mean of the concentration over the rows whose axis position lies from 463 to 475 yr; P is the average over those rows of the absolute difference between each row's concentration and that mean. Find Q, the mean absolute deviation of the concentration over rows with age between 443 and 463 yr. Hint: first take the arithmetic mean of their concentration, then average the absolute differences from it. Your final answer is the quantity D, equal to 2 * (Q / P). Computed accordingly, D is 0.7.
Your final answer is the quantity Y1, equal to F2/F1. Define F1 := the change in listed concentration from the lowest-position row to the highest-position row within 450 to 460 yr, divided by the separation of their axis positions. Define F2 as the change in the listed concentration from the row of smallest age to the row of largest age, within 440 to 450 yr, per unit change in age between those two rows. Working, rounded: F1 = -0.29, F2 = 0.61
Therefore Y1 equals -2.1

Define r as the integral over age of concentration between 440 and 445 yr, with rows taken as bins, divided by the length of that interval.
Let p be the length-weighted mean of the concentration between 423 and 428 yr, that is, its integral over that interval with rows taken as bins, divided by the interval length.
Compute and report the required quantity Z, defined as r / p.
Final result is 0.95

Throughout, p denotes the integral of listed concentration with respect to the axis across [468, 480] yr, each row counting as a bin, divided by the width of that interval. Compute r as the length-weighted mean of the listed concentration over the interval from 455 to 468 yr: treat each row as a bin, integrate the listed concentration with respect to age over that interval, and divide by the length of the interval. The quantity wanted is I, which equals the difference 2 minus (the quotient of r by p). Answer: 0.60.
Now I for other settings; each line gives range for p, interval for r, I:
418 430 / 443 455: 1.01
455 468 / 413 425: 0.91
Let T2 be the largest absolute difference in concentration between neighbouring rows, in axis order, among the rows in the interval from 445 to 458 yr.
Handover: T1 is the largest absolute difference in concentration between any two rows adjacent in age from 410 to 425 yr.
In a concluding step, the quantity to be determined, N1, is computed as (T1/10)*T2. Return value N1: 0.4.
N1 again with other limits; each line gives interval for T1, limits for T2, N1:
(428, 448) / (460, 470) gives 1.1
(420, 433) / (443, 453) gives 0.5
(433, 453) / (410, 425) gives 0.6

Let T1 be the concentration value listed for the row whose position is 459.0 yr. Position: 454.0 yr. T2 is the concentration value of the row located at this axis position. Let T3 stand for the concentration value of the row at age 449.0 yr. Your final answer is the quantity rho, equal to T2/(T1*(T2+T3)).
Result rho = 0.0096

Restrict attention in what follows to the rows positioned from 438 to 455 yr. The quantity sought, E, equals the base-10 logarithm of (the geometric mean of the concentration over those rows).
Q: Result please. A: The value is 1.72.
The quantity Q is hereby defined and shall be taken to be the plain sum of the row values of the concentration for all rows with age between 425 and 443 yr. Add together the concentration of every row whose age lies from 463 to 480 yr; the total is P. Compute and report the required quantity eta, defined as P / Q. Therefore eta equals 0.73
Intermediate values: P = 269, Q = 371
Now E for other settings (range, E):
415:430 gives 1.73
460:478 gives 1.61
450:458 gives 1.72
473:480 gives 1.50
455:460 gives 1.71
